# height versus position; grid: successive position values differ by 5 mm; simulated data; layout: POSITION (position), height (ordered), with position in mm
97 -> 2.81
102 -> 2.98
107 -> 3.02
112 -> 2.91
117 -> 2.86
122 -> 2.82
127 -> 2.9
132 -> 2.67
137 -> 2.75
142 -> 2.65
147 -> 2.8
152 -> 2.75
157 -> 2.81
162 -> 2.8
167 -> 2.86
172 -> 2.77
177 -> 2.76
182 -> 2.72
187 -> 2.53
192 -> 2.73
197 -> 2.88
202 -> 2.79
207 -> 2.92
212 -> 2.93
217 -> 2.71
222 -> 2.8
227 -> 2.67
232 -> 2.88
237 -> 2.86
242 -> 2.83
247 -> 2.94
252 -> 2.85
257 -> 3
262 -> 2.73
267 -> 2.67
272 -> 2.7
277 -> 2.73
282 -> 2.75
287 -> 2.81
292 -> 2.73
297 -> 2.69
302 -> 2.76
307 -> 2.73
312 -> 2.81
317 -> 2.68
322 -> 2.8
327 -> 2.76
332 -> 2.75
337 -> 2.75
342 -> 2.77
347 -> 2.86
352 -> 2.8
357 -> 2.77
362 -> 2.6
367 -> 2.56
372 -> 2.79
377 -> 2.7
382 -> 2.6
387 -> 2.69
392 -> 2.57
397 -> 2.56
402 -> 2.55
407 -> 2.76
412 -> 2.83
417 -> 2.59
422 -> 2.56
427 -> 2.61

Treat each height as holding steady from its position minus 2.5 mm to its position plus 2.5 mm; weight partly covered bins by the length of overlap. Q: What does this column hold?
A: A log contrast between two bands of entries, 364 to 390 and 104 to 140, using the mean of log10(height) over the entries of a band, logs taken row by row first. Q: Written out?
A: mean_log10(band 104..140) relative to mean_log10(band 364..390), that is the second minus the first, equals 0.028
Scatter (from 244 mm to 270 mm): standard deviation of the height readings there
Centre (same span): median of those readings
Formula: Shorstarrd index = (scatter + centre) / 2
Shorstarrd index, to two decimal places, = 1.49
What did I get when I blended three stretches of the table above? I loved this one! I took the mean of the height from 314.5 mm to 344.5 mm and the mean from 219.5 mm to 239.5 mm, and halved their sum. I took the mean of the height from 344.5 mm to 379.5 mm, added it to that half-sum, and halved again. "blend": 2.75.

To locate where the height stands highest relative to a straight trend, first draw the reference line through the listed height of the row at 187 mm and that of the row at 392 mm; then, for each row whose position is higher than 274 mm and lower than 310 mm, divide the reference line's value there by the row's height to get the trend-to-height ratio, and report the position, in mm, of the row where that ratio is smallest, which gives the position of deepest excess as 287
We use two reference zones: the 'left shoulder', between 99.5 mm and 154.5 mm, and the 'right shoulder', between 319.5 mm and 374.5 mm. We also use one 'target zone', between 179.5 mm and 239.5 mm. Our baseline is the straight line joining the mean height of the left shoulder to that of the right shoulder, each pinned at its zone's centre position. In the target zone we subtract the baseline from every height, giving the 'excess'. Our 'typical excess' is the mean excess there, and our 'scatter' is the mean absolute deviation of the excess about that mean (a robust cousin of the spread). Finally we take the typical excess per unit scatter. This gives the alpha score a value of -0.13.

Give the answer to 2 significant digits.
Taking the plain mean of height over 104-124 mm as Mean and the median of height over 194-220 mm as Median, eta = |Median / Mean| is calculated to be 0.99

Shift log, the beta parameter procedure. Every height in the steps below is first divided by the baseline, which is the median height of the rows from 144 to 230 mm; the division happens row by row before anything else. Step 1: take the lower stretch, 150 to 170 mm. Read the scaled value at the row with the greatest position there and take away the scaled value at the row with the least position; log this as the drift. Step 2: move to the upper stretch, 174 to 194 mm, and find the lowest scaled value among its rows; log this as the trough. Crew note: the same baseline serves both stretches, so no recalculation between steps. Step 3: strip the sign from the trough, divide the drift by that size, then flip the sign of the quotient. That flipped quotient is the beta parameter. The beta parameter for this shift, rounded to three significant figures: -0.0435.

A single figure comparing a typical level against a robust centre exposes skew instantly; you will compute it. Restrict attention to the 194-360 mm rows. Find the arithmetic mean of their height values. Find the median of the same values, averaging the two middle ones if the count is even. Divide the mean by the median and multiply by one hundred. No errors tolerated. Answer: 101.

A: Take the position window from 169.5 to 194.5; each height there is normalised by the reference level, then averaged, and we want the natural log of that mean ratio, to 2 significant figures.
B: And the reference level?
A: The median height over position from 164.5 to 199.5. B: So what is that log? -0.021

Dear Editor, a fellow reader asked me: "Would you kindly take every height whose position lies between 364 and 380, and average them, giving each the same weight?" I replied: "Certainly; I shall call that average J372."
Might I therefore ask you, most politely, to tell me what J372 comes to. 2.68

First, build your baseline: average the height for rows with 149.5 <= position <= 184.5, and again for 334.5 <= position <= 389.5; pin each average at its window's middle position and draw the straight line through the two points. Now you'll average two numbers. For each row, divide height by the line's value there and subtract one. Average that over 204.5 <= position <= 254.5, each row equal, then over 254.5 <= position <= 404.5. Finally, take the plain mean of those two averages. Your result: 0.013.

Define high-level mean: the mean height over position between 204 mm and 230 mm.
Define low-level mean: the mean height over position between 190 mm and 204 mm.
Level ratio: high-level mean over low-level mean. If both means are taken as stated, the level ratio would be 1.002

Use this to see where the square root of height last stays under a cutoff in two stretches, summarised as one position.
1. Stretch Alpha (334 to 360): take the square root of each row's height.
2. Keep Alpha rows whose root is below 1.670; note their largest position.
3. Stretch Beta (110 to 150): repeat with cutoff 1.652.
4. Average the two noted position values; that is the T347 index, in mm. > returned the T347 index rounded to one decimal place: 249.5 mm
